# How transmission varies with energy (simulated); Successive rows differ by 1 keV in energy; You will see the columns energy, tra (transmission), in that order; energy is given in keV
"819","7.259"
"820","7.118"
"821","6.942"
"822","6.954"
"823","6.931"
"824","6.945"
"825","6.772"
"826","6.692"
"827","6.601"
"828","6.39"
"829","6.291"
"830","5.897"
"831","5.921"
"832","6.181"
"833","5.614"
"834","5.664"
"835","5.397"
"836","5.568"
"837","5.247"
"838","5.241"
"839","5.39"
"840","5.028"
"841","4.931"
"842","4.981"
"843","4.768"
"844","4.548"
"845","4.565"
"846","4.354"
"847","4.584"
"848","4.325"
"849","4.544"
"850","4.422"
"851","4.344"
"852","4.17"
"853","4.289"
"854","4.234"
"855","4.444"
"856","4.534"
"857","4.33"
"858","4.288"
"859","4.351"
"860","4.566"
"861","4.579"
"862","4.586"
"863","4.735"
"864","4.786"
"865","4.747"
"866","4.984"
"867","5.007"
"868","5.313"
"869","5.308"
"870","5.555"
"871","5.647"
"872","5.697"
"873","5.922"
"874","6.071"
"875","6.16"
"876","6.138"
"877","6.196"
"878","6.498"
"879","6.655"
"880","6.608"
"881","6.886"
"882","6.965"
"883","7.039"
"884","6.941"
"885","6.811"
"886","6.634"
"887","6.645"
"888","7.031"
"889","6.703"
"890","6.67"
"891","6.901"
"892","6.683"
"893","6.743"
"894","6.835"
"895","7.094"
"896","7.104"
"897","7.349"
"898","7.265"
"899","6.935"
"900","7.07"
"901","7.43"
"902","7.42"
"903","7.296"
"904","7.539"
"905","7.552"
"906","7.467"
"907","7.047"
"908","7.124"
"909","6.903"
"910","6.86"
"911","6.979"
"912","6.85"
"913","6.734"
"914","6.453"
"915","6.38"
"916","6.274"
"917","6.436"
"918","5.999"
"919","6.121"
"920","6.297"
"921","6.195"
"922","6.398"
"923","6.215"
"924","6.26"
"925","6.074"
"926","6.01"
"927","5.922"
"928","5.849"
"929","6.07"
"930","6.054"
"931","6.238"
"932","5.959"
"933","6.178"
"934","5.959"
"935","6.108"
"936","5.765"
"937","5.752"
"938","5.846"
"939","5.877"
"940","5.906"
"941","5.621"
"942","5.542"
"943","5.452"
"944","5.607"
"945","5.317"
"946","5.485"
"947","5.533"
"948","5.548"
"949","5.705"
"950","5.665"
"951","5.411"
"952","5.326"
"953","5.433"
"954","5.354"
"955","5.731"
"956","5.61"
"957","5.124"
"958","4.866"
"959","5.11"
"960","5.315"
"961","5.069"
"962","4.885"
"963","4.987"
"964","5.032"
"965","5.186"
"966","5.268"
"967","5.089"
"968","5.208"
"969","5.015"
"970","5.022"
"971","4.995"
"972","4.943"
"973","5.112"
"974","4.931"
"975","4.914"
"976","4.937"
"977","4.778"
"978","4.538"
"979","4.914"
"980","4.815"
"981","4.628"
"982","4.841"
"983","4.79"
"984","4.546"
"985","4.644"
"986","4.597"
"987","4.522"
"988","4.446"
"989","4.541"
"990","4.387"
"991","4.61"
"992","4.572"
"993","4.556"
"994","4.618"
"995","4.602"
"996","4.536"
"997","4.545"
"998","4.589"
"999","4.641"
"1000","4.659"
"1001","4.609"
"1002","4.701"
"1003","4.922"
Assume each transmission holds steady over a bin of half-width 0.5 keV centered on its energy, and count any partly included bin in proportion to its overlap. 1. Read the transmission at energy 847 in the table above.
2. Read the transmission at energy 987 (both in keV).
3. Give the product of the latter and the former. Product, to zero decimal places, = 21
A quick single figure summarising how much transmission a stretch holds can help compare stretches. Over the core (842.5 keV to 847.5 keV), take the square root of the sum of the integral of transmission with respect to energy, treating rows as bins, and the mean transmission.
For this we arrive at 5.2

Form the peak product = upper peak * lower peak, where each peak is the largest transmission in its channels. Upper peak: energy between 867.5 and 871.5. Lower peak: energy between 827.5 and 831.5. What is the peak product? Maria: 36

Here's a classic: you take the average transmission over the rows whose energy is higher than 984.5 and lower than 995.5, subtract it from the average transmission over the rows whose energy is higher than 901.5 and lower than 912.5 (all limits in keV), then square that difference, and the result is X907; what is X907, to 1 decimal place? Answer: 6.9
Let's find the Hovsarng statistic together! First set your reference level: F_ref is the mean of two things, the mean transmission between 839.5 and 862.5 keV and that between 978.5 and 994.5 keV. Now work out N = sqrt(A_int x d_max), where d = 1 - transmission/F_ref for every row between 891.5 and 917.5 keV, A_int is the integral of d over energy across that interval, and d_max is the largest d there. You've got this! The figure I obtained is 2.3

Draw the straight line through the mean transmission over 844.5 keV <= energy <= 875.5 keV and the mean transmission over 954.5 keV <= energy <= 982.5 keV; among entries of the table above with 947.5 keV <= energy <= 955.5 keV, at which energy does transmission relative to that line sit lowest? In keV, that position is 952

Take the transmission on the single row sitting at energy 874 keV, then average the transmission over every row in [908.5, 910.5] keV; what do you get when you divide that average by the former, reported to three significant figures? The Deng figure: 1.13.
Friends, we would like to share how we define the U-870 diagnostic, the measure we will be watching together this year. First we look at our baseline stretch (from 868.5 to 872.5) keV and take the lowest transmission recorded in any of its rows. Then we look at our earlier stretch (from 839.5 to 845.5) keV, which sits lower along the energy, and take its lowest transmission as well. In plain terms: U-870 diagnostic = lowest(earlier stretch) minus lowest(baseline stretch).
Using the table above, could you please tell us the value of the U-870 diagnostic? -0.76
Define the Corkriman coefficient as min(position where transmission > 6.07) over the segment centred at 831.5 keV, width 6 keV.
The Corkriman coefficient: 829 keV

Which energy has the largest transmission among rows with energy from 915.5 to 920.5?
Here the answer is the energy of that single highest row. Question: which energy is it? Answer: 917 keV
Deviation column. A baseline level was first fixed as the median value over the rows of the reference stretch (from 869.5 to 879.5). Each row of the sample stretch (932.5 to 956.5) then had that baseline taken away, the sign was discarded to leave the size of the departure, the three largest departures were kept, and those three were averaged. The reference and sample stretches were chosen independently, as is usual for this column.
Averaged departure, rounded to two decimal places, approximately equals 0.77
